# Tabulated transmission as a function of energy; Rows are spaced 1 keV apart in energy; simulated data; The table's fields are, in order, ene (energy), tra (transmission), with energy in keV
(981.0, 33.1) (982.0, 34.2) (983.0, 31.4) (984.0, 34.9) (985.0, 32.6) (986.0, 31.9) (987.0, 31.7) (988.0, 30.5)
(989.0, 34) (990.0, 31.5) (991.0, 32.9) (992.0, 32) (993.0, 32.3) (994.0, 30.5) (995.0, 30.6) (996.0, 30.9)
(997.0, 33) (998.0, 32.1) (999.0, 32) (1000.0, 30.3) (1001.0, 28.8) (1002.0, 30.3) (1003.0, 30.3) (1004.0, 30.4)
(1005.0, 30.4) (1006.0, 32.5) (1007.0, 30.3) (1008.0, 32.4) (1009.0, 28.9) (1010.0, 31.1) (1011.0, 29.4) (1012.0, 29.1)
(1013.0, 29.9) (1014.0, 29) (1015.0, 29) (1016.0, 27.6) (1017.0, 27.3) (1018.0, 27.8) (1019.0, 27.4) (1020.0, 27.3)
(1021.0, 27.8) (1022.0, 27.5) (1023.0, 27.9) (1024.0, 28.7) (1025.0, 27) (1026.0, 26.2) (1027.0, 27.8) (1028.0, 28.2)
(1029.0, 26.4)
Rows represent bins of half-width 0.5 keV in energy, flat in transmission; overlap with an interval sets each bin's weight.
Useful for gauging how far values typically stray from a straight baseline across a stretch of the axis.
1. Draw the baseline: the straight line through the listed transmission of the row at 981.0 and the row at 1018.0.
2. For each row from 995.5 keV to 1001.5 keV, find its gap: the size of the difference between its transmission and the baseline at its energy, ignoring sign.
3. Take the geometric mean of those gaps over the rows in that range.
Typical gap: 0.55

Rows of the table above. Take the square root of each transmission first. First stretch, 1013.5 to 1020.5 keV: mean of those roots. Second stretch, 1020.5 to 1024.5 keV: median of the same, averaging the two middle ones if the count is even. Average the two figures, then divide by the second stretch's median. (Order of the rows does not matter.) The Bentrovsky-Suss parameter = 1.00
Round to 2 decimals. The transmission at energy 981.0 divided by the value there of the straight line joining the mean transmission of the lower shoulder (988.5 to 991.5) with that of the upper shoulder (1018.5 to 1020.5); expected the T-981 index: 0.96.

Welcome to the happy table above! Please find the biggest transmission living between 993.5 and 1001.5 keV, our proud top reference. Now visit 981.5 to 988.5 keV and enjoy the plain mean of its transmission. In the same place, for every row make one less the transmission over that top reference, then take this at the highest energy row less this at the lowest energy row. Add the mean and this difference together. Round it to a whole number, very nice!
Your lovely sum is 33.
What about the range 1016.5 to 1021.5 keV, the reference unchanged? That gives 28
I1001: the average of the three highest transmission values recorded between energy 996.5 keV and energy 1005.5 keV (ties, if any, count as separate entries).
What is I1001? 32.4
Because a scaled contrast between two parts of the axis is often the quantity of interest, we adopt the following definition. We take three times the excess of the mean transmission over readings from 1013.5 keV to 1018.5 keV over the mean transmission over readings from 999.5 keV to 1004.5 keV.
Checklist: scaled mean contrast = -5.6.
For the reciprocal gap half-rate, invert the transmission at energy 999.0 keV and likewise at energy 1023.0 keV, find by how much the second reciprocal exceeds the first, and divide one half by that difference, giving 109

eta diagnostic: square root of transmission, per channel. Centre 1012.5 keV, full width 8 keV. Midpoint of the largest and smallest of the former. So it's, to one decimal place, 5.4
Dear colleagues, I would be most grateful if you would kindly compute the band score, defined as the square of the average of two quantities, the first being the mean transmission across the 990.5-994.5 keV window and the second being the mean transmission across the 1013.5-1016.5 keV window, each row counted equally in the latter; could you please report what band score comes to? 914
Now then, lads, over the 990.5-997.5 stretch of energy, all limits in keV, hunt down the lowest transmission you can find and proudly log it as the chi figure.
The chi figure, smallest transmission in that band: 30.5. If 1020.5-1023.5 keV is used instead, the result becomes 27.5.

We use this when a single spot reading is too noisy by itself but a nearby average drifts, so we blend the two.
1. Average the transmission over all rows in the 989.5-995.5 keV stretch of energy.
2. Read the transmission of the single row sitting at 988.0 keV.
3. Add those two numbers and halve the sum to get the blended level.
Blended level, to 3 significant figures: 31.1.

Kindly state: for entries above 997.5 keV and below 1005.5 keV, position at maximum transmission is 998.0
